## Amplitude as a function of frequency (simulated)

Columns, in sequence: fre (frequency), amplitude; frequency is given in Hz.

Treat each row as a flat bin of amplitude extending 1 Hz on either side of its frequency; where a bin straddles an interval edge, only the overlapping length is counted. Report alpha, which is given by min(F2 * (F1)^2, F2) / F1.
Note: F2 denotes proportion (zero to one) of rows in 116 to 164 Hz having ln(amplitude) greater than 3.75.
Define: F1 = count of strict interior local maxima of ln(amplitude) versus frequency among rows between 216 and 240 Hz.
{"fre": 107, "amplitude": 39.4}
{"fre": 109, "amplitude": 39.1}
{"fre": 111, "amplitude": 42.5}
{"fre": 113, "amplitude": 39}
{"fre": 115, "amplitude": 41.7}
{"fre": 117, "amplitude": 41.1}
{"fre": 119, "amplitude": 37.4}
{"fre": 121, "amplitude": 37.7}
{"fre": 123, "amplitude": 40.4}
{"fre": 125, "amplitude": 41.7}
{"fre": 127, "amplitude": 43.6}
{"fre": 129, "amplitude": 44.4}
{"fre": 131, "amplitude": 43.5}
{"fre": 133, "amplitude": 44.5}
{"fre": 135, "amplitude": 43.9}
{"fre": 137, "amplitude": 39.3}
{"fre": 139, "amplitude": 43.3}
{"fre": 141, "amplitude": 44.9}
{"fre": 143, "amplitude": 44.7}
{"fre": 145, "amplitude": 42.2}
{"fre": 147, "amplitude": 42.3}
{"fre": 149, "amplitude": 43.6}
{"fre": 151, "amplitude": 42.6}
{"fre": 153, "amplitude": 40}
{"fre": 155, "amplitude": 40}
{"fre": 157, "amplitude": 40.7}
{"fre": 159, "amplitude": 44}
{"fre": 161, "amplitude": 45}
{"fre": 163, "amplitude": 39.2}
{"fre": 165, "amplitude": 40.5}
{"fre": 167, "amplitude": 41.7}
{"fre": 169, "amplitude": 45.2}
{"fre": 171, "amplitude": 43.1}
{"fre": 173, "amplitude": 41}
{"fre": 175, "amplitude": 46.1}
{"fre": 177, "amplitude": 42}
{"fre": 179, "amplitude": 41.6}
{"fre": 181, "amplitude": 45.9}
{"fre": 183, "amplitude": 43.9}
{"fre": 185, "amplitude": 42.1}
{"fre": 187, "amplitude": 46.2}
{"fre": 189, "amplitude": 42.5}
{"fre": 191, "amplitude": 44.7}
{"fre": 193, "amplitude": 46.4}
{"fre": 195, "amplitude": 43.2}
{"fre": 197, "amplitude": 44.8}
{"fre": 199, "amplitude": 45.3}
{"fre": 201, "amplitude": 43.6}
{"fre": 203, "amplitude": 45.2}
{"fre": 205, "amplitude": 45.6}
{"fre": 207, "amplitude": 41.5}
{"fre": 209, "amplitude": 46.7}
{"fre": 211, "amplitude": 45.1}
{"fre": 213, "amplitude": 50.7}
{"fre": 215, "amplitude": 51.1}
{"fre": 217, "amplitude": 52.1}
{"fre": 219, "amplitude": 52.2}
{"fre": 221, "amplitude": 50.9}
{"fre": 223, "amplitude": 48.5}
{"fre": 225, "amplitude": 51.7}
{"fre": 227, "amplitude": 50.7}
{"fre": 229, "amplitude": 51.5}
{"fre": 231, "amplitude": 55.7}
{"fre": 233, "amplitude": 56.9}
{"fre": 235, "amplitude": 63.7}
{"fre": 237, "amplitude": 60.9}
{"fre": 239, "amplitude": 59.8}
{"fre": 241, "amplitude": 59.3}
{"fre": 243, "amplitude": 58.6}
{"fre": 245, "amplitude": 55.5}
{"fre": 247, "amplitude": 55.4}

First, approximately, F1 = 3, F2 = 0.5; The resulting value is 0.17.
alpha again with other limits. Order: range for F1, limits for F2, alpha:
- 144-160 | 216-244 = 1.00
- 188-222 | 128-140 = 0.17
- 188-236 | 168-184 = 0.10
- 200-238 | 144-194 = 0.10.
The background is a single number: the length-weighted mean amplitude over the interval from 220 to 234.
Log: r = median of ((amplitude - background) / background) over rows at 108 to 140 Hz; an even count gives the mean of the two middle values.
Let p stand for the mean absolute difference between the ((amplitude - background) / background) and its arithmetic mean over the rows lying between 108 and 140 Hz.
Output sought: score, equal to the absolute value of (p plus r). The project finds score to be 0.16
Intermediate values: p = 0.039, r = -0.202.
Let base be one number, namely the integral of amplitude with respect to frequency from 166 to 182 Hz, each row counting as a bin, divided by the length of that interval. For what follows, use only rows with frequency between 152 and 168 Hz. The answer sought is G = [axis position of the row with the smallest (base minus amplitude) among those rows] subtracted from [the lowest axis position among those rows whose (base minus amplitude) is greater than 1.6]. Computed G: -8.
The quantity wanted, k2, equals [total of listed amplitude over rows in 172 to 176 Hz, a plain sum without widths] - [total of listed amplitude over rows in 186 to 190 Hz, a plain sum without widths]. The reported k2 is -2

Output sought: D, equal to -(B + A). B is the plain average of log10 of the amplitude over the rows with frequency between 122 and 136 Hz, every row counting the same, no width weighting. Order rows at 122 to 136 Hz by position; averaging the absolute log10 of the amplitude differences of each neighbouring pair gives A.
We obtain -1.65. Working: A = 0.0109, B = 1.63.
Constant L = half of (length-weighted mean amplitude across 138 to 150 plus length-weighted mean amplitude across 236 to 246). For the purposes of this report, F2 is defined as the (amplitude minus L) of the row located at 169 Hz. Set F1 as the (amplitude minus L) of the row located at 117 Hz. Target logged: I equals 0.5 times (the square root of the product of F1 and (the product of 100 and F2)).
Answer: 39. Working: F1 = -10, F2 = -6.0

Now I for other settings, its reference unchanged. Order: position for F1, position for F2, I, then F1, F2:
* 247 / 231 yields 22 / 4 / 4.5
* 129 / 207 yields 40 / -7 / -9.7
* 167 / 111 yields 45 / -9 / -8.7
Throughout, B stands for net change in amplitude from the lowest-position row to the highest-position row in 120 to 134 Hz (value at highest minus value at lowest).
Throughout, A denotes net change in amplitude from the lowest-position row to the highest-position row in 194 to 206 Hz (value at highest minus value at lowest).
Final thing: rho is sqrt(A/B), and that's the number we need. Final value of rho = 0.59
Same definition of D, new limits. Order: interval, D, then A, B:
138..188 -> -1.65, 0.0219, 1.63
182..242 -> -1.71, 0.0203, 1.69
